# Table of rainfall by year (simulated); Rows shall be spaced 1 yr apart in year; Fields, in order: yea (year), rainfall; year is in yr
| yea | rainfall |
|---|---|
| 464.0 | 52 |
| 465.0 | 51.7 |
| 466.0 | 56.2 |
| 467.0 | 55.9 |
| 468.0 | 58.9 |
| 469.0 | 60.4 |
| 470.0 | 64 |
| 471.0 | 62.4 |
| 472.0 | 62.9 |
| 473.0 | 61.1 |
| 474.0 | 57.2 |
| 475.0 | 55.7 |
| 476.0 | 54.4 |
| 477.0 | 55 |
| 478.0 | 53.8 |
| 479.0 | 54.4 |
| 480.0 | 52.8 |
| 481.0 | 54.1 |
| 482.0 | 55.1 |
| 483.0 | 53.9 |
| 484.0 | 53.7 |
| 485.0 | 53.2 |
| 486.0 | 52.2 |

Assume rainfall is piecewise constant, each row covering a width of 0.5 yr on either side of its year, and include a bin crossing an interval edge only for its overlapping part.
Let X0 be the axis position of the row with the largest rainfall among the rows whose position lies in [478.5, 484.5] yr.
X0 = 482.0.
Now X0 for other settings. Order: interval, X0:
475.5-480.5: 477.0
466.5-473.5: 470.0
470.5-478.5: 472.0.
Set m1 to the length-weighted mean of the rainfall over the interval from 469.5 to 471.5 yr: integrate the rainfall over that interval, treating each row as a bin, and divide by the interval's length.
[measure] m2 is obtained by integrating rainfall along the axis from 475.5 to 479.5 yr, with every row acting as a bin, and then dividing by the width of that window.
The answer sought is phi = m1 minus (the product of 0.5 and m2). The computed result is 36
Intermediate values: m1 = 63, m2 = 54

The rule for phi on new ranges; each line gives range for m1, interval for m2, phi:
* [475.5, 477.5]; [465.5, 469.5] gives 26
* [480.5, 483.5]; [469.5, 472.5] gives 23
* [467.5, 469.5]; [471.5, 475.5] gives 30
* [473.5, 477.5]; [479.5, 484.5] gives 29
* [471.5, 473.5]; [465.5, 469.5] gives 33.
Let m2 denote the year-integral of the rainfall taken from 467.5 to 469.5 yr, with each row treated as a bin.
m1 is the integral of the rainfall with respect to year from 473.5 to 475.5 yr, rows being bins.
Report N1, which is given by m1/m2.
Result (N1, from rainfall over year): 0.95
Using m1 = 113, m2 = 119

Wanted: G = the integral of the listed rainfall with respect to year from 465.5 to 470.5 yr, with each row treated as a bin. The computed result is 295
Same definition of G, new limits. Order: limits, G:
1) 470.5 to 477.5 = 409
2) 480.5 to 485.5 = 270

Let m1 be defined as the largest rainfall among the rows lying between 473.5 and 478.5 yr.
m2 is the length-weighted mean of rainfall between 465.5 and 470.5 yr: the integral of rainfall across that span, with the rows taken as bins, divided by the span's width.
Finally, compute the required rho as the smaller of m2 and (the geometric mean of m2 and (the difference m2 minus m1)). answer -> 10.5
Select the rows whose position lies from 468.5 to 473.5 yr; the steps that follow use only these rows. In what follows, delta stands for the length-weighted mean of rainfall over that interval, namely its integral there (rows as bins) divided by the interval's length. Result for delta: 62.2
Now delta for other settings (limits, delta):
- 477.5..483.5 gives 54.0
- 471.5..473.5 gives 62.0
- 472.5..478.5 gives 56.2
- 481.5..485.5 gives 54.0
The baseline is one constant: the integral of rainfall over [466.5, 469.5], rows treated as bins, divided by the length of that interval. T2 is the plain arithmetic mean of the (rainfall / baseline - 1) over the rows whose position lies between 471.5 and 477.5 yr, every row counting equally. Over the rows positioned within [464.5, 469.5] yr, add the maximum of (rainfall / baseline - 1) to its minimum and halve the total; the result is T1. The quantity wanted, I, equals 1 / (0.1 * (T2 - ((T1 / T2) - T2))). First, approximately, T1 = -0.040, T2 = -0.01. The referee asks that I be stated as -3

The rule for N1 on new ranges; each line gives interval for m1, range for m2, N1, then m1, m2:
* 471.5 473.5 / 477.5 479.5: 1.15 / 124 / 108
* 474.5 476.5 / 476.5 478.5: 1.01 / 110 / 109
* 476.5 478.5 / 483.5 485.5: 1.02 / 109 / 107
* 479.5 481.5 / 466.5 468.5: 0.93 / 107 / 115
